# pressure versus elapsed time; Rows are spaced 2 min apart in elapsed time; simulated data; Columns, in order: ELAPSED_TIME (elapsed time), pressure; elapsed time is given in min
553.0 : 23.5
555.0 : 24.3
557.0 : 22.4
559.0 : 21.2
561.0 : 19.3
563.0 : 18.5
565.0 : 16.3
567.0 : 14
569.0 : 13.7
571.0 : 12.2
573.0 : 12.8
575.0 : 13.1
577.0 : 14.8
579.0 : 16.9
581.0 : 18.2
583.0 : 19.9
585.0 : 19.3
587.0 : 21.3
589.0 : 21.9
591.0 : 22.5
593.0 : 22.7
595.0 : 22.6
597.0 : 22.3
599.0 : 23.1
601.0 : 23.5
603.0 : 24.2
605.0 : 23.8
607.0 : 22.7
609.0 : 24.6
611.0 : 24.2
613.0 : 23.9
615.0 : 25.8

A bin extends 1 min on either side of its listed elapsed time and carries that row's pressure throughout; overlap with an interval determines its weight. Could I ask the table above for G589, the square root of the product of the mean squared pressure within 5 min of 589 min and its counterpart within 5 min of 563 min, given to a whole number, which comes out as 389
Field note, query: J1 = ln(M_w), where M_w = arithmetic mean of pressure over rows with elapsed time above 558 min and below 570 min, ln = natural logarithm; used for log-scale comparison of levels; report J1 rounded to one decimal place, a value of 2.8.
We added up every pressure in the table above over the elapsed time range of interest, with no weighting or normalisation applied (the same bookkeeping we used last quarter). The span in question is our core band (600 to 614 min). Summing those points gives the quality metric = 167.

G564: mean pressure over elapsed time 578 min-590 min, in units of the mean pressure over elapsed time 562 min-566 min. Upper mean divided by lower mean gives 1.13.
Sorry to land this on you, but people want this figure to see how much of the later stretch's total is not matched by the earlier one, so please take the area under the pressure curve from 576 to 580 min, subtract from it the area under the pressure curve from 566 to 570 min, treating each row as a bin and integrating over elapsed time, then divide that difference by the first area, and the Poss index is 0.13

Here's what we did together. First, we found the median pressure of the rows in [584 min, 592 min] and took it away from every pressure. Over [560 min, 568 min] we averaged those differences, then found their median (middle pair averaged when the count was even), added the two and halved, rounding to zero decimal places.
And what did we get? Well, -4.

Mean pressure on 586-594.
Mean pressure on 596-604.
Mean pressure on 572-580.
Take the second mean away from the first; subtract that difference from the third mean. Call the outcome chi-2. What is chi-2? 16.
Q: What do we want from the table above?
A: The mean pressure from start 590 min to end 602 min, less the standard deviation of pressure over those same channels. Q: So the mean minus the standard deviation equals 22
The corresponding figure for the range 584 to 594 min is 20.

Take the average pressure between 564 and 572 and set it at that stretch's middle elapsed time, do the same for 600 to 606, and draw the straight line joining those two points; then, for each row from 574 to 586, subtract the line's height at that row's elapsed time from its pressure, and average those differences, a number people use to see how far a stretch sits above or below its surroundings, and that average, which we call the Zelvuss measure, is -0.37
